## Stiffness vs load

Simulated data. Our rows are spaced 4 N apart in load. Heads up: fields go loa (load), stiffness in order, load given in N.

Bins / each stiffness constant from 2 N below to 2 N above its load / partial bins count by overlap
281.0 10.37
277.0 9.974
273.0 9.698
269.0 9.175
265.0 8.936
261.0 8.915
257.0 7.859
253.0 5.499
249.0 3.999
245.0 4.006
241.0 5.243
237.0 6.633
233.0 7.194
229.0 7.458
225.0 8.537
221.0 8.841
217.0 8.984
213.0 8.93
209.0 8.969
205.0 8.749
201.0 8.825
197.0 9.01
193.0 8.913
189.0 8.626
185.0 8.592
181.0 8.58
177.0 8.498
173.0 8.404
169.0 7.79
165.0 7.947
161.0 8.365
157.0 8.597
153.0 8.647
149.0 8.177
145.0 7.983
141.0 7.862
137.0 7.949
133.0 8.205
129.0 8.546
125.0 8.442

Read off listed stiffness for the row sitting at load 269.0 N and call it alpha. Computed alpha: 9.175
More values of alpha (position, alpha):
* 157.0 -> 8.597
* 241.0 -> 5.243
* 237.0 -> 6.633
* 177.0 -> 8.498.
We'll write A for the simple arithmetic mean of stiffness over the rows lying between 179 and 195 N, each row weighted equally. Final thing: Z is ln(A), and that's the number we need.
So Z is 2.16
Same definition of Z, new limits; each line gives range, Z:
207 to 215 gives 2.19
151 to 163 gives 2.14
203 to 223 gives 2.19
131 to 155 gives 2.10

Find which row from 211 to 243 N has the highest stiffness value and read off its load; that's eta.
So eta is 217.0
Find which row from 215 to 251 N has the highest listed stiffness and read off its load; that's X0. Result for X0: 217.0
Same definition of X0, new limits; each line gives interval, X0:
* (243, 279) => 277.0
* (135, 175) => 153.0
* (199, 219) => 217.0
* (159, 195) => 193.0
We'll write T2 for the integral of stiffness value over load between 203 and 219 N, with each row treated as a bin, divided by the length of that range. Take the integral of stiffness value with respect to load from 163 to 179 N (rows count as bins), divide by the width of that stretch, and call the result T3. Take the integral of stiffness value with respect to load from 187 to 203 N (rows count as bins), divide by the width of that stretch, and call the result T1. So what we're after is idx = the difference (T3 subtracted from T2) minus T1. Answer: -8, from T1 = 8.8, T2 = 8.9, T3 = 8.2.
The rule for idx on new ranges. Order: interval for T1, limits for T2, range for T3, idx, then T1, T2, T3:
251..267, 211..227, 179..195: -8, 7.8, 8.8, 8.7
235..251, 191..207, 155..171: -4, 5.0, 8.9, 8.2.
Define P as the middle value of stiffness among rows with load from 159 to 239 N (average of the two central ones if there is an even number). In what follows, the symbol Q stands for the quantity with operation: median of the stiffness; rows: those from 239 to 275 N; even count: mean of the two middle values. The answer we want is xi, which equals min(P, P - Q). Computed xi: 0.7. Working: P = 8.6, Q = 7.86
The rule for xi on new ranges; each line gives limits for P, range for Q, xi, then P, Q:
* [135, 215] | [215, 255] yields 1.7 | 8.6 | 6.91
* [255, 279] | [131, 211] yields 0.5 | 9.1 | 8.54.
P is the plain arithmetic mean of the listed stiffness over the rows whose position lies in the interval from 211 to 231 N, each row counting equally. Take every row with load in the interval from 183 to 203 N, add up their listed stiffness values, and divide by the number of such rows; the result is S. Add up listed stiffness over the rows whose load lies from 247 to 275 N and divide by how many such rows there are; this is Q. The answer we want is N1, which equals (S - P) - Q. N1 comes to -7.5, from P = 8.55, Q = 7.7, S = 8.8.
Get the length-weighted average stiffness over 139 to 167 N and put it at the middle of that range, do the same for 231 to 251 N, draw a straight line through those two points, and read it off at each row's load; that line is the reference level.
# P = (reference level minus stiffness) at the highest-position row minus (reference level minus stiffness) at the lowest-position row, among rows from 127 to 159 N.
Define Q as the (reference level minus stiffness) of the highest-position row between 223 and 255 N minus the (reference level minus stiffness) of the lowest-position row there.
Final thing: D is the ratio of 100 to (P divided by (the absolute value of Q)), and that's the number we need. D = -227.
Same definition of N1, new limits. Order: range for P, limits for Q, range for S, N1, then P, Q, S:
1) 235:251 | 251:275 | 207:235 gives -4.9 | 4.97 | 8.3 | 8.4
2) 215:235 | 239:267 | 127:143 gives -6.4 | 8.20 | 6.4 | 8.1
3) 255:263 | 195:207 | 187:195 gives -8.5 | 8.39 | 8.9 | 8.8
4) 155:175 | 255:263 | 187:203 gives -7.8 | 8.22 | 8.4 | 8.8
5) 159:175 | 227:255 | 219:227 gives -5.2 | 8.13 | 5.7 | 8.7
